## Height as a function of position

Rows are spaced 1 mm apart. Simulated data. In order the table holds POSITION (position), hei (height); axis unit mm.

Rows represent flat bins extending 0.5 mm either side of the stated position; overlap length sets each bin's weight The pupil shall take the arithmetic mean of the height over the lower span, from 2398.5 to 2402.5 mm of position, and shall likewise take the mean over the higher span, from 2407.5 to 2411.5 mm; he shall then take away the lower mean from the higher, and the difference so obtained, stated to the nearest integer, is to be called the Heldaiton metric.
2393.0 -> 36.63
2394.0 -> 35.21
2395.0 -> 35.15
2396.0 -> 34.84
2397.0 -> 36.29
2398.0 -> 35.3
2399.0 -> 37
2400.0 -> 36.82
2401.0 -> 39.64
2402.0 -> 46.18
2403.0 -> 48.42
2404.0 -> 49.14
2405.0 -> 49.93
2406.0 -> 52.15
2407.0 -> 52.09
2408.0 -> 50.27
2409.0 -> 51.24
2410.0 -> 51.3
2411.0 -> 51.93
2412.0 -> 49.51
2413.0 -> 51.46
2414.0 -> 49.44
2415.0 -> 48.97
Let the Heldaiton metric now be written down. 11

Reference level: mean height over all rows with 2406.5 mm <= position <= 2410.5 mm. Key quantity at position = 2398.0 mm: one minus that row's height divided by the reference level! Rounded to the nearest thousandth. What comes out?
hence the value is 0.311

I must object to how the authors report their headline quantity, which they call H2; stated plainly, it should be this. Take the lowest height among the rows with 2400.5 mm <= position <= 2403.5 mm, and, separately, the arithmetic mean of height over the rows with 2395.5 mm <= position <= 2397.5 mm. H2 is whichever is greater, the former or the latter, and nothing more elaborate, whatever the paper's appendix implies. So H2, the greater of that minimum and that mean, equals 40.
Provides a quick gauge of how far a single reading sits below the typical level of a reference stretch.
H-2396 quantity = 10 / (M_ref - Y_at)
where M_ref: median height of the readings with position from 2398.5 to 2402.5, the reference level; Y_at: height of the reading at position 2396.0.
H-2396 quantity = 2.9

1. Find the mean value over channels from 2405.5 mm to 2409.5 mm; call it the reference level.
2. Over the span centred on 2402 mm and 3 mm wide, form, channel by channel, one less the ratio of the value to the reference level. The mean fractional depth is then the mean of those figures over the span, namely 0.13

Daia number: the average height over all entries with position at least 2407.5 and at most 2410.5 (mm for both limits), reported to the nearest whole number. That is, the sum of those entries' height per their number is 51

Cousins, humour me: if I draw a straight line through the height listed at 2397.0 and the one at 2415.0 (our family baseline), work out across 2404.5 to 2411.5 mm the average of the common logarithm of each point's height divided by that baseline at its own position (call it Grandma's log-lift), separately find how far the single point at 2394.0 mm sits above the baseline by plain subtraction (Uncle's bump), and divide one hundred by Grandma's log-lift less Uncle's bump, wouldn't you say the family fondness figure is -103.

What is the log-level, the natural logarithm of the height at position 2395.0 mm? 3.56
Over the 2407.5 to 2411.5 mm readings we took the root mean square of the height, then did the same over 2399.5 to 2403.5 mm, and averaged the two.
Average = 47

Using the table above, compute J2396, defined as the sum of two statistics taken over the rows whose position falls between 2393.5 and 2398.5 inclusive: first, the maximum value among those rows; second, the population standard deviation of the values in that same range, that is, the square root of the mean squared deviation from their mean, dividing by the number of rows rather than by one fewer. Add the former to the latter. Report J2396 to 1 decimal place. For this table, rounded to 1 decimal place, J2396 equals 36.8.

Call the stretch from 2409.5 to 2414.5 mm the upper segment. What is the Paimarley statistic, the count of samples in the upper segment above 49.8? 3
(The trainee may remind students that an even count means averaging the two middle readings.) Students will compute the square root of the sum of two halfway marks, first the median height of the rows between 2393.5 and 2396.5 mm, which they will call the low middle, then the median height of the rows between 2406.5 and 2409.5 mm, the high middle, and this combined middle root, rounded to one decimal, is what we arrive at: 9.3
